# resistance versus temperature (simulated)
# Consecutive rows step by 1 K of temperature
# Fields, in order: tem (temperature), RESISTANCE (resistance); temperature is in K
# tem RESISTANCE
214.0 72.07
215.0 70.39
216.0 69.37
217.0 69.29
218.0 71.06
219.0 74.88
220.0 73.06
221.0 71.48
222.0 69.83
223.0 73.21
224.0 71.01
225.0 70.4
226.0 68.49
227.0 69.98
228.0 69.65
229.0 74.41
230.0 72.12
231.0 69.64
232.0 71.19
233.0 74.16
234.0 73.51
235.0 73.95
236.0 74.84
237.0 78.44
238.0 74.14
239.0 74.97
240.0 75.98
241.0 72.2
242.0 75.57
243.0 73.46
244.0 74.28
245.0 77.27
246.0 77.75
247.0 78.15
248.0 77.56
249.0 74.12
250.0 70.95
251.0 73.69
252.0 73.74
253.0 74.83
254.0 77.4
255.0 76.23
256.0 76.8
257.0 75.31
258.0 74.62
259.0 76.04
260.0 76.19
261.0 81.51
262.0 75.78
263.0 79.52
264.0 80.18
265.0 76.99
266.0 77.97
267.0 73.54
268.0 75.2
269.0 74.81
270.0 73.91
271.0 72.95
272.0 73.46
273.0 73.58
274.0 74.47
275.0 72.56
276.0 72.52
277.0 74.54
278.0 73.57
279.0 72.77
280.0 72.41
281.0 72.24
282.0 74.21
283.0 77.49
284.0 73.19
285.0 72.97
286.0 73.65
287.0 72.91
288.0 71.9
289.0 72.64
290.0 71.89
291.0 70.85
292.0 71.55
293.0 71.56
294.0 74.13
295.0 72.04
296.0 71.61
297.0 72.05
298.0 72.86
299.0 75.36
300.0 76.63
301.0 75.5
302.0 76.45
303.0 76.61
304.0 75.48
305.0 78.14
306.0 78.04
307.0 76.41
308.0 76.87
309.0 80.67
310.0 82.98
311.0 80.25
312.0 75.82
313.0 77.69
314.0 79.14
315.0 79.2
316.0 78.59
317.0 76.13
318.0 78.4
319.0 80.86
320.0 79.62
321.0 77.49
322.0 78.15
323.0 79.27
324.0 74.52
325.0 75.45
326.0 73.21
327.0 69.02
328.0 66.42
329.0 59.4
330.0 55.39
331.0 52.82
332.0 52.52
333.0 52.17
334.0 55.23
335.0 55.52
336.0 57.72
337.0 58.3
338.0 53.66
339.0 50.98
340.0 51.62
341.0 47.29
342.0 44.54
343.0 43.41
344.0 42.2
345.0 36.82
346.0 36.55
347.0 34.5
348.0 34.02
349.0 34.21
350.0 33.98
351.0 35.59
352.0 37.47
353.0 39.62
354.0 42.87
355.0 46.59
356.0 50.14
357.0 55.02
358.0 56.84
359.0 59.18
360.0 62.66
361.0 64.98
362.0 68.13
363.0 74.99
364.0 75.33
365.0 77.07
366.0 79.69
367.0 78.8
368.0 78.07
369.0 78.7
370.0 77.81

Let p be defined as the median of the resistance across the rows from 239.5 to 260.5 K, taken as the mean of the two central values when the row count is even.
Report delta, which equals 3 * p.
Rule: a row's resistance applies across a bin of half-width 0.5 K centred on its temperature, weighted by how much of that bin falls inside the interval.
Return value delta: 227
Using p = 76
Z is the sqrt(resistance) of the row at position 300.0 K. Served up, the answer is 8.75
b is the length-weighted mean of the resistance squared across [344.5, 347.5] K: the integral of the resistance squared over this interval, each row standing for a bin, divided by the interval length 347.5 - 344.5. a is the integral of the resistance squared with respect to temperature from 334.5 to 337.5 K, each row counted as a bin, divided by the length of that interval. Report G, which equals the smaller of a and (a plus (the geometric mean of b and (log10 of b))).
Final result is 3271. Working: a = 3271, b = 1294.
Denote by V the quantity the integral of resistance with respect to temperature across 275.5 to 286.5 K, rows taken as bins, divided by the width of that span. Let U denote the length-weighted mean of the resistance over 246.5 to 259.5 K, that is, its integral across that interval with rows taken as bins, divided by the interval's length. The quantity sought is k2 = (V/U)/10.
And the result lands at 0.098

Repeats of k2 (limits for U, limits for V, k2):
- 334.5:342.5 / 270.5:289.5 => 0.140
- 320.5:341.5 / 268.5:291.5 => 0.119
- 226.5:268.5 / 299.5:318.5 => 0.104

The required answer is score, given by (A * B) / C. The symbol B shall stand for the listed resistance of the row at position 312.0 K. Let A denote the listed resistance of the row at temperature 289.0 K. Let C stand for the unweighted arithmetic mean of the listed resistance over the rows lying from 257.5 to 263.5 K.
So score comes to 71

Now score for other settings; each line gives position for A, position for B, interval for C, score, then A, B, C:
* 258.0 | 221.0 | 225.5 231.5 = 75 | 74.62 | 71.48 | 70.7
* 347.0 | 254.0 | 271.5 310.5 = 36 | 34.5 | 77.4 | 74.3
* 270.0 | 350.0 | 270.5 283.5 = 34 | 73.91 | 33.98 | 73.6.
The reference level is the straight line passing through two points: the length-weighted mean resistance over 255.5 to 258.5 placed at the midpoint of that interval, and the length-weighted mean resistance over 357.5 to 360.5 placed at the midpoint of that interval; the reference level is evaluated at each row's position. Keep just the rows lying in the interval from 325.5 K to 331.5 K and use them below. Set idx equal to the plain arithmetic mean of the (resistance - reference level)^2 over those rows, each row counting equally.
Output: 53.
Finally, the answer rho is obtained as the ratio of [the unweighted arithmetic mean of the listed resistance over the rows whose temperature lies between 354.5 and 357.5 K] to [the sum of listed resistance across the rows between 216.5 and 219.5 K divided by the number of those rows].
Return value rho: 0.7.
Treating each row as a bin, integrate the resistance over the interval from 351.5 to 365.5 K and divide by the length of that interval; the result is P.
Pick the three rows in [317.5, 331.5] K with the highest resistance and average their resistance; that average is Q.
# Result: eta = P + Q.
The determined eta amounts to 138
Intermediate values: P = 58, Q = 80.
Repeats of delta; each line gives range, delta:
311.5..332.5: 228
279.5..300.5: 218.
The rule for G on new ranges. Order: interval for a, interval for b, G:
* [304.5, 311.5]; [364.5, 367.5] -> 6254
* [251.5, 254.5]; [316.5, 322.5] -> 5676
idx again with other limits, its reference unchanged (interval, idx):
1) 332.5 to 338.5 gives 66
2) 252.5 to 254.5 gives 2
